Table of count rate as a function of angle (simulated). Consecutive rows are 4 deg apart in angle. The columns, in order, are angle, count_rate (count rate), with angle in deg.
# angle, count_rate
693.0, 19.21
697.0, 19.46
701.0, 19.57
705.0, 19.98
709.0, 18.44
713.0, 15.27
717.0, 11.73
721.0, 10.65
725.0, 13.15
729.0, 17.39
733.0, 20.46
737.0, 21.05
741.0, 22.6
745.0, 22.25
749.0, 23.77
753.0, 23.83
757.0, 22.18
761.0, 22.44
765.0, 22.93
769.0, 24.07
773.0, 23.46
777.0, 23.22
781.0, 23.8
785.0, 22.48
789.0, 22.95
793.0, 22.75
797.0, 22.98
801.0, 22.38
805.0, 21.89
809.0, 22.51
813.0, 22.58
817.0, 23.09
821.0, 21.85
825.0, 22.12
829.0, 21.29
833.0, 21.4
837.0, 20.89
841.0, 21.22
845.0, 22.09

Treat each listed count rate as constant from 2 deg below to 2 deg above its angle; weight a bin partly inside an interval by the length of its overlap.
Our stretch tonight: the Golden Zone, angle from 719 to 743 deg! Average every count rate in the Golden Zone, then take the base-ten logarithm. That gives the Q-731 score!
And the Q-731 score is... 1.24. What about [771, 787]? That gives 1.37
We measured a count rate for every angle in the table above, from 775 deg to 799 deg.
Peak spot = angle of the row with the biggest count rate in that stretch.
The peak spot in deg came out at 781.0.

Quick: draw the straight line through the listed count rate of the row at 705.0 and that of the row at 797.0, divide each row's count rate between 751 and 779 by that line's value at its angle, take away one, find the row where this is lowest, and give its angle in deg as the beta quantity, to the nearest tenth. 757.0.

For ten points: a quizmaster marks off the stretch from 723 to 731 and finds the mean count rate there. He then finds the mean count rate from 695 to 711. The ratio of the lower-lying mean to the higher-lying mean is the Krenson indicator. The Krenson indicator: 1.3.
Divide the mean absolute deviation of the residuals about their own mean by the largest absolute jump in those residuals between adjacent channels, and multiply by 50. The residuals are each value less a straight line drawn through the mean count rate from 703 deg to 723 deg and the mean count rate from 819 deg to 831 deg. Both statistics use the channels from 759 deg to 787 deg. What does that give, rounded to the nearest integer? 16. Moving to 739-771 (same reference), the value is 18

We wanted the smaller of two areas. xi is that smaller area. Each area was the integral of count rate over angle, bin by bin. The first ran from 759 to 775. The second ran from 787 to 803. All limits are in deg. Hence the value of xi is 364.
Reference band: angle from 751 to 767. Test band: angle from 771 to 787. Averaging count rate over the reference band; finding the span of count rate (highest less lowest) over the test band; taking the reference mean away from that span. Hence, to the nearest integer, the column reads -22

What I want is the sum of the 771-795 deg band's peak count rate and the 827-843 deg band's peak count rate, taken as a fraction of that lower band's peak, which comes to 1.90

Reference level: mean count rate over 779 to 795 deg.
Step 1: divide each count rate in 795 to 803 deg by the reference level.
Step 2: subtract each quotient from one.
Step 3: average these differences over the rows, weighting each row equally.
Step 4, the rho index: 0.014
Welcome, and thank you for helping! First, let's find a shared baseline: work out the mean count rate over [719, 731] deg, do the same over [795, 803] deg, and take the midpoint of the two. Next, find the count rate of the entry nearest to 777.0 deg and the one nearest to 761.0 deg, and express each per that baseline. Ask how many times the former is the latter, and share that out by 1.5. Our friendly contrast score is 0.690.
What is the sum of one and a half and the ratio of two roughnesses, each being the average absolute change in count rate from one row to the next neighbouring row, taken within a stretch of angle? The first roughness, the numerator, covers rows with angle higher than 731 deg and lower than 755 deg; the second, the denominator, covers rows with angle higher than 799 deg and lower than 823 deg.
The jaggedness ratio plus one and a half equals 2.9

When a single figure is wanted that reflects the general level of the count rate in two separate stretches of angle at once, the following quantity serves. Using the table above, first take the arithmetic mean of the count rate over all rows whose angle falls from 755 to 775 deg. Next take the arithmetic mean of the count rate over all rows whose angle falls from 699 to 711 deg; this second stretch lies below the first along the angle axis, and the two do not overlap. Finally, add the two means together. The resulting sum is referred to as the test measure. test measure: 42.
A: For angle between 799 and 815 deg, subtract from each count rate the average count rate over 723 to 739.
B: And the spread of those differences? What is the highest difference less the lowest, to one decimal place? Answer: 0.7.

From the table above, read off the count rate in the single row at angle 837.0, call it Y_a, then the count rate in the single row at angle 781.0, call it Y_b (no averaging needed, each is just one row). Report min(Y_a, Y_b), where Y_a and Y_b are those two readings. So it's 21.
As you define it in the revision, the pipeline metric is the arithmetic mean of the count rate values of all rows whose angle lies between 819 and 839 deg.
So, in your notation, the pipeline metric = 21.5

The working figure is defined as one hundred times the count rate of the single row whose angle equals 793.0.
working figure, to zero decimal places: 2275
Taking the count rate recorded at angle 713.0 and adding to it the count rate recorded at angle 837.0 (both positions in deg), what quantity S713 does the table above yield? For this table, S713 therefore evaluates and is 36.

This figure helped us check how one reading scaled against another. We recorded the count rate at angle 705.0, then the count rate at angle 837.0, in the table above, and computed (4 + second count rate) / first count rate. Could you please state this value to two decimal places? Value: 1.25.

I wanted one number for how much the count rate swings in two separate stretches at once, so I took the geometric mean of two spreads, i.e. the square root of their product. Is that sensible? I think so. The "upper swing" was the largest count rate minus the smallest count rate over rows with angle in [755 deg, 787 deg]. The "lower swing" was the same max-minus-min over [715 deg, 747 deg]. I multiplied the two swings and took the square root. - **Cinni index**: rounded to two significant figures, 4.8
